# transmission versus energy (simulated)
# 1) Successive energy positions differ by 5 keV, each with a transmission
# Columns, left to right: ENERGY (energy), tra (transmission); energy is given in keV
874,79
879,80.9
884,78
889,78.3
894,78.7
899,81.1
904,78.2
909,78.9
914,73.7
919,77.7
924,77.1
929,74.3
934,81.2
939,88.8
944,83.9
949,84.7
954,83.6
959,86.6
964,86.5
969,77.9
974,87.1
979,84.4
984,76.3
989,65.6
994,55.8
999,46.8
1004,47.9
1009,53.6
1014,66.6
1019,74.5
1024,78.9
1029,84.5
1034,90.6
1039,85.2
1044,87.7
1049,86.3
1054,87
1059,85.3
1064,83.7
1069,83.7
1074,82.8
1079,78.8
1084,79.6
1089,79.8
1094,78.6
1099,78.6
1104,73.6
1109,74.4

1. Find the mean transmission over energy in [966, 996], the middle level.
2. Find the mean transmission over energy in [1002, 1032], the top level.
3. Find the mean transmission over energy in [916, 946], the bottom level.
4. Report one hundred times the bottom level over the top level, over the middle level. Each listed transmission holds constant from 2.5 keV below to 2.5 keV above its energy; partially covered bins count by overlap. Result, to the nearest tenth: 1.6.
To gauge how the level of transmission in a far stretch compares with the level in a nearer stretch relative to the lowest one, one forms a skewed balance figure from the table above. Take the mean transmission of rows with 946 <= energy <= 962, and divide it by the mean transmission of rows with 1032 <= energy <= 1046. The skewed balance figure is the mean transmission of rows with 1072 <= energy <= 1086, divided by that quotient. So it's 83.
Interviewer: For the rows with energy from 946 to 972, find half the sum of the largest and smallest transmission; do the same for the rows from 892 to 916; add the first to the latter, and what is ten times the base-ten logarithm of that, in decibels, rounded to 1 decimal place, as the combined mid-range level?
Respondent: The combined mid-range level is 22.0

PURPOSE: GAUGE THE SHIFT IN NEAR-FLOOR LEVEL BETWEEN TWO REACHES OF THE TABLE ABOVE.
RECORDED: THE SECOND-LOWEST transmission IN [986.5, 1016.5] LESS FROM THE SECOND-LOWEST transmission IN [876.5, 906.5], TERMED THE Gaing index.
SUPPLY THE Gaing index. 30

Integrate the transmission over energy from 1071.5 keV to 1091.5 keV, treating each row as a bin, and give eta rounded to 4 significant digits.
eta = 1605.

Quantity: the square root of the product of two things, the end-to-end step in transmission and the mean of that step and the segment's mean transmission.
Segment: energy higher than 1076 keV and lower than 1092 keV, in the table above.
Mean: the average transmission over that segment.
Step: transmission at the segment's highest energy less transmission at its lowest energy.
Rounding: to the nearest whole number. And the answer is 6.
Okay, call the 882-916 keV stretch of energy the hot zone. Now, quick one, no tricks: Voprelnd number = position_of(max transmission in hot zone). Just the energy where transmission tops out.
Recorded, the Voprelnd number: 899 keV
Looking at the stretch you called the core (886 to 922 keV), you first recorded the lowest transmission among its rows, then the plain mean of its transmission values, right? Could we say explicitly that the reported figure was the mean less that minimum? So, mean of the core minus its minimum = 4.4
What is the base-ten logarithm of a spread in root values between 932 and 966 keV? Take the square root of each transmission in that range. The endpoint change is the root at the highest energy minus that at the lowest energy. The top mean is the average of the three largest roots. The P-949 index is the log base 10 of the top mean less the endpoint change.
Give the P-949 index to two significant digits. 0.96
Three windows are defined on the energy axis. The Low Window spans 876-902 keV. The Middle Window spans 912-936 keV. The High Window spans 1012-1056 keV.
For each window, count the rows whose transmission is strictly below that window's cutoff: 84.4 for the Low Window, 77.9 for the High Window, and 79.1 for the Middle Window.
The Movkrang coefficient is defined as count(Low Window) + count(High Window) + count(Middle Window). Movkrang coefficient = 11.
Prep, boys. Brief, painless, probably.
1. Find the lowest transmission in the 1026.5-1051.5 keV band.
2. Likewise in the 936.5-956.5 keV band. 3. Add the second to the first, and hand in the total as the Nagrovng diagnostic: 168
